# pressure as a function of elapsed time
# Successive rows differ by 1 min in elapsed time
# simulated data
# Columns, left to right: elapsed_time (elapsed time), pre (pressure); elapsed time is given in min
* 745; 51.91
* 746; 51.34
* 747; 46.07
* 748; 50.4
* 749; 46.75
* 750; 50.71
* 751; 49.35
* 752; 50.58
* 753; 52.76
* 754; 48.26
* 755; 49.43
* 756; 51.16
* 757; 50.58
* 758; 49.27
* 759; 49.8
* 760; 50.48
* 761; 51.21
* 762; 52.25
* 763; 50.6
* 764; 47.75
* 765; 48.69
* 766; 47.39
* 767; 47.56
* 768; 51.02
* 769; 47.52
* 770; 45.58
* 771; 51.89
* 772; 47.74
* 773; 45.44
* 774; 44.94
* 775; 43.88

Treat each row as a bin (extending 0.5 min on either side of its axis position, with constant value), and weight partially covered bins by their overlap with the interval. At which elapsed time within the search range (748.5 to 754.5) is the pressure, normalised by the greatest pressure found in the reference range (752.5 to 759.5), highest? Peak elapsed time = 753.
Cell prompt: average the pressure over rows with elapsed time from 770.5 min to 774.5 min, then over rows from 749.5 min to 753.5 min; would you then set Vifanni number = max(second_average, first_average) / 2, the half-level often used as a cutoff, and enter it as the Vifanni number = 25.4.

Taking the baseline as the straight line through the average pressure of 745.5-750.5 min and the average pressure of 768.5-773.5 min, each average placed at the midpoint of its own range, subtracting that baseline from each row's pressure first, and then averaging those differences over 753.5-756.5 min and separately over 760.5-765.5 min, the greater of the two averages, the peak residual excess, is 2.0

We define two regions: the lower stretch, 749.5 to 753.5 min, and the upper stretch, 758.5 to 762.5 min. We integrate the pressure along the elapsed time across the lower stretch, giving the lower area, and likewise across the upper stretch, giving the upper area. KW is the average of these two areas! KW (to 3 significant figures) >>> 204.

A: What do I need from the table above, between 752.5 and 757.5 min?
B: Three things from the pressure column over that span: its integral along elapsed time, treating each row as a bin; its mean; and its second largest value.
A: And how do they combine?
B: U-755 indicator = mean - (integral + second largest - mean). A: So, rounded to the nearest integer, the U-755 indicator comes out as -202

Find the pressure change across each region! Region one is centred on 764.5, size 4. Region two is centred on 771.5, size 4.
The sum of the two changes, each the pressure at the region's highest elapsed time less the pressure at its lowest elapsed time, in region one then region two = -3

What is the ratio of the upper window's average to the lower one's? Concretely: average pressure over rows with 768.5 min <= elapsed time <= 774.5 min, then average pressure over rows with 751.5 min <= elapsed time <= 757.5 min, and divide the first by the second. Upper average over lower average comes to 0.94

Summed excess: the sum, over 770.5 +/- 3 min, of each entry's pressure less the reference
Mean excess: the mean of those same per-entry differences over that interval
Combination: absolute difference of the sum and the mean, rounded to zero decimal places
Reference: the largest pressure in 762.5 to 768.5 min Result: 14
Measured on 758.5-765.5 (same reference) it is 5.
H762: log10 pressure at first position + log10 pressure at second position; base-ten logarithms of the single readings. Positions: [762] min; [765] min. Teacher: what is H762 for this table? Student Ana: 3.41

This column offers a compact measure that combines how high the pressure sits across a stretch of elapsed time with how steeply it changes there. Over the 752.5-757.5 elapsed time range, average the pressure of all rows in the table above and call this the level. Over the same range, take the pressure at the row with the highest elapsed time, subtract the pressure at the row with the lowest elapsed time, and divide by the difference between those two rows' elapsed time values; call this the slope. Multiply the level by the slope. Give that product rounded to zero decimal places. -27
